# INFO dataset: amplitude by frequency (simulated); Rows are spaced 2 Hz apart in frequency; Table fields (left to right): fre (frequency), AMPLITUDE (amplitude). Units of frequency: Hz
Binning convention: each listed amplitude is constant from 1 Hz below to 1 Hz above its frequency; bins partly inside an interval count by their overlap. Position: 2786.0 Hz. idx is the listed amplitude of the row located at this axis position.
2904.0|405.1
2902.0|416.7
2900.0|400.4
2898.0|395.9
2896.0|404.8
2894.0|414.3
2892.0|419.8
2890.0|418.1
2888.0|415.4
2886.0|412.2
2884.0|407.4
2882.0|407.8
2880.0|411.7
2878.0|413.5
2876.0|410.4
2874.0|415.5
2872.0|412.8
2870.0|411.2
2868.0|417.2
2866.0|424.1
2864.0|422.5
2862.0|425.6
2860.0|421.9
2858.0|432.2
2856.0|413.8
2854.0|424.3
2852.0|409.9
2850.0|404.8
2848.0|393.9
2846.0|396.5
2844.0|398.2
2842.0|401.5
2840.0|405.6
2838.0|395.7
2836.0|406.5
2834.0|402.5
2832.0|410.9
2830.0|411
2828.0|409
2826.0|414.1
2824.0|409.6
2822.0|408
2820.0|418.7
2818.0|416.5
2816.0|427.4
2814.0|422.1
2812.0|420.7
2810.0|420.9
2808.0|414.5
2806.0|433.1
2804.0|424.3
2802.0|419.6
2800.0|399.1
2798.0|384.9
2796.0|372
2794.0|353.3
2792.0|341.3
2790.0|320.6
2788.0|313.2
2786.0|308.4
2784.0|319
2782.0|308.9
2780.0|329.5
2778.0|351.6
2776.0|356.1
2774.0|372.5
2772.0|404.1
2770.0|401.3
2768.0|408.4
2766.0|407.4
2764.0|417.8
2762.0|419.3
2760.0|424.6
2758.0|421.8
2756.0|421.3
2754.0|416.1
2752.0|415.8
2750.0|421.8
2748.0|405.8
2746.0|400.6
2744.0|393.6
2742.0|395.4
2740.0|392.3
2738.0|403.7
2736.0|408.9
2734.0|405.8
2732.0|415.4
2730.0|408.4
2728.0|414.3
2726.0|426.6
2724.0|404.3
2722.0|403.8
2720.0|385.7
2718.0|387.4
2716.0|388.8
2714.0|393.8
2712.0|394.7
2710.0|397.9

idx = 308.4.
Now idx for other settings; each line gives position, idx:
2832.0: 410.9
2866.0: 424.1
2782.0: 308.9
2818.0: 416.5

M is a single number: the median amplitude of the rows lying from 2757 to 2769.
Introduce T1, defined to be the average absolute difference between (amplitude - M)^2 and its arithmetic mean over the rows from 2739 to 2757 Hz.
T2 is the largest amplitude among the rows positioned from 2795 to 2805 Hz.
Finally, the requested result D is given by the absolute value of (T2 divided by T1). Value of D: 1.7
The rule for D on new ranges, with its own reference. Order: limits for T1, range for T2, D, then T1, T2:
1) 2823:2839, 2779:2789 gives 2.8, 118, 329.5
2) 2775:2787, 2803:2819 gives 0.1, 2959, 433.1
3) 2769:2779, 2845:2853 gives 0.3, 1591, 409.9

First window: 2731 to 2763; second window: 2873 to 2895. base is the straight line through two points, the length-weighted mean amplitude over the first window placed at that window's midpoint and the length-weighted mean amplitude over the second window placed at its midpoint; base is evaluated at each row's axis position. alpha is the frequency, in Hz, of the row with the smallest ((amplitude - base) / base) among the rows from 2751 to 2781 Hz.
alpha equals 2780.0 Hz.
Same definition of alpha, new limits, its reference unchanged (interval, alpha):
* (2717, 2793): 2786.0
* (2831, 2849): 2848.0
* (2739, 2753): 2740.0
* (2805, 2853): 2848.0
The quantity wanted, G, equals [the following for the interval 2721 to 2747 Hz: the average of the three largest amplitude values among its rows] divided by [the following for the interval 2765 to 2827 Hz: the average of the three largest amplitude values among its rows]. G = 0.98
